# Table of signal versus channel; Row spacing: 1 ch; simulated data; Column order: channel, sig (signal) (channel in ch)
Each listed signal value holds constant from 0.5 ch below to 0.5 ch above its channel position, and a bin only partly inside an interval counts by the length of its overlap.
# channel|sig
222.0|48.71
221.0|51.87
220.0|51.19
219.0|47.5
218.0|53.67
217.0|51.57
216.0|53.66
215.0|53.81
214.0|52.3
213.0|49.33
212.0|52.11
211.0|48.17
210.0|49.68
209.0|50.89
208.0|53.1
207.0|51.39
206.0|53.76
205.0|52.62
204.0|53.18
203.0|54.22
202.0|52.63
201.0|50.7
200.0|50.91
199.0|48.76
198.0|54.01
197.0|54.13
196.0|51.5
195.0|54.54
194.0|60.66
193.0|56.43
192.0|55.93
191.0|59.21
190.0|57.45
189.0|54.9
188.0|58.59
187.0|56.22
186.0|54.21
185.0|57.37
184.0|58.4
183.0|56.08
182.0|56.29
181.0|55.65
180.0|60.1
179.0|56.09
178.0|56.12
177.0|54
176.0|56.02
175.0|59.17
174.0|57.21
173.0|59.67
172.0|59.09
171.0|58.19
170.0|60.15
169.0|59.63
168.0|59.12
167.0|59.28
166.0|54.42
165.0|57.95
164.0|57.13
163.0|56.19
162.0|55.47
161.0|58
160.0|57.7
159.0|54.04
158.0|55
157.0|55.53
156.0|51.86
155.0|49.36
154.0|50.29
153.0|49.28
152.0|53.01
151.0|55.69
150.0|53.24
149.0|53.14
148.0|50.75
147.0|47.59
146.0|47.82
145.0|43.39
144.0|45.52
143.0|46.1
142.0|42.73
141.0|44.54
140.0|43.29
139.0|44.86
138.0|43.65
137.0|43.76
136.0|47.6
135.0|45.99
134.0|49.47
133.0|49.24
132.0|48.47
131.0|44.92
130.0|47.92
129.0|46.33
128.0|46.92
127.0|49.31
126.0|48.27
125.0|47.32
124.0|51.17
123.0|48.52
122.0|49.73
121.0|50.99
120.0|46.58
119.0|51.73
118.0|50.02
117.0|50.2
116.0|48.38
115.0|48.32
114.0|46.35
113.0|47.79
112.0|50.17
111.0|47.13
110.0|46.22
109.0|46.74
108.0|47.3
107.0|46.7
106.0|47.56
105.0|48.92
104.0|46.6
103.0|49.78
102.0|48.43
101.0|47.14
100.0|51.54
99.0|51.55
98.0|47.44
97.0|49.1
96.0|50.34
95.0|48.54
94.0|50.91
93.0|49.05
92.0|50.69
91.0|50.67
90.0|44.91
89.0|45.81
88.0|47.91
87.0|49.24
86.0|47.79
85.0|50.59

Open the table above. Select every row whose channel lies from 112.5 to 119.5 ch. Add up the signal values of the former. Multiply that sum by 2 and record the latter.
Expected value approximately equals 686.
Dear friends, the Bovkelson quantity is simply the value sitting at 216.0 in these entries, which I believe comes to 53.66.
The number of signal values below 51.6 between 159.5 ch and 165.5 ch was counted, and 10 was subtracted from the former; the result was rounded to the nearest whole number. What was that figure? -10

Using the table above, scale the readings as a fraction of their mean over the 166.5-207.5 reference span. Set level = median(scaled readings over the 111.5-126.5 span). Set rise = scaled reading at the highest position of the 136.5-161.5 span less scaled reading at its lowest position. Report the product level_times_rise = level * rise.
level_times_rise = 0.22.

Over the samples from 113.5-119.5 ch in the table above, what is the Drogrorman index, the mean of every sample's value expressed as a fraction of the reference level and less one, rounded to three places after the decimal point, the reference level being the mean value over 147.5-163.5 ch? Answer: -0.084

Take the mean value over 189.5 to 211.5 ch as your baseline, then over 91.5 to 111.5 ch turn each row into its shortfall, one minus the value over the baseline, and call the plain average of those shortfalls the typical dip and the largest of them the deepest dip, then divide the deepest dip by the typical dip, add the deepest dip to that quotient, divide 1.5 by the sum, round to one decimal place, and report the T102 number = 0.9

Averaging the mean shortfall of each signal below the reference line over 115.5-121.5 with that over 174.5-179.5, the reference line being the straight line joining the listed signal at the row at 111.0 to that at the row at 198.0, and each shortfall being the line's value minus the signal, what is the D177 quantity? -2.9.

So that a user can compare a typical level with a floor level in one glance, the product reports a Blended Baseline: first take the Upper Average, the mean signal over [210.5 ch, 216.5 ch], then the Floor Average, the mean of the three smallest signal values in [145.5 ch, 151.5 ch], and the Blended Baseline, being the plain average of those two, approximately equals 50.1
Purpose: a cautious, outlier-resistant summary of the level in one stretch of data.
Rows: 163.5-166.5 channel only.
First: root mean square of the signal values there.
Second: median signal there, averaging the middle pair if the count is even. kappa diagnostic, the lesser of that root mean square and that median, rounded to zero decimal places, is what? 57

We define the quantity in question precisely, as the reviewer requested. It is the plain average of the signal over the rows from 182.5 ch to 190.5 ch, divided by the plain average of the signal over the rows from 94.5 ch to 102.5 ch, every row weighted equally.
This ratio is 1.15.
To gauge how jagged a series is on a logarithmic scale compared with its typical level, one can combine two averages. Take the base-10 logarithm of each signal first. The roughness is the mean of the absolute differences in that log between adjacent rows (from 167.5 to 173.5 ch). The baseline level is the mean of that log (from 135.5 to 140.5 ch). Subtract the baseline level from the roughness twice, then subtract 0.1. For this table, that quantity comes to -3.39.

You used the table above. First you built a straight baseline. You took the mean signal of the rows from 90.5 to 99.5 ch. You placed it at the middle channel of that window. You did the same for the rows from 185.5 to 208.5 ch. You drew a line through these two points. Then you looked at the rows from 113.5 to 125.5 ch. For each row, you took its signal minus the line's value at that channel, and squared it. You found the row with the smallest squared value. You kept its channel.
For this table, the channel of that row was 121.0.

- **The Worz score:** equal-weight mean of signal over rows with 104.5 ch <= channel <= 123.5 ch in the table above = 48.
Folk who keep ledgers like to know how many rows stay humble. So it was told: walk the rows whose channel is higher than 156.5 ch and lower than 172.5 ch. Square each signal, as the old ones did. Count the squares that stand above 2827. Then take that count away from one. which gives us -15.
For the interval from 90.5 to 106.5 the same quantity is 1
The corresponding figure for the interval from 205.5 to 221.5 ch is -3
